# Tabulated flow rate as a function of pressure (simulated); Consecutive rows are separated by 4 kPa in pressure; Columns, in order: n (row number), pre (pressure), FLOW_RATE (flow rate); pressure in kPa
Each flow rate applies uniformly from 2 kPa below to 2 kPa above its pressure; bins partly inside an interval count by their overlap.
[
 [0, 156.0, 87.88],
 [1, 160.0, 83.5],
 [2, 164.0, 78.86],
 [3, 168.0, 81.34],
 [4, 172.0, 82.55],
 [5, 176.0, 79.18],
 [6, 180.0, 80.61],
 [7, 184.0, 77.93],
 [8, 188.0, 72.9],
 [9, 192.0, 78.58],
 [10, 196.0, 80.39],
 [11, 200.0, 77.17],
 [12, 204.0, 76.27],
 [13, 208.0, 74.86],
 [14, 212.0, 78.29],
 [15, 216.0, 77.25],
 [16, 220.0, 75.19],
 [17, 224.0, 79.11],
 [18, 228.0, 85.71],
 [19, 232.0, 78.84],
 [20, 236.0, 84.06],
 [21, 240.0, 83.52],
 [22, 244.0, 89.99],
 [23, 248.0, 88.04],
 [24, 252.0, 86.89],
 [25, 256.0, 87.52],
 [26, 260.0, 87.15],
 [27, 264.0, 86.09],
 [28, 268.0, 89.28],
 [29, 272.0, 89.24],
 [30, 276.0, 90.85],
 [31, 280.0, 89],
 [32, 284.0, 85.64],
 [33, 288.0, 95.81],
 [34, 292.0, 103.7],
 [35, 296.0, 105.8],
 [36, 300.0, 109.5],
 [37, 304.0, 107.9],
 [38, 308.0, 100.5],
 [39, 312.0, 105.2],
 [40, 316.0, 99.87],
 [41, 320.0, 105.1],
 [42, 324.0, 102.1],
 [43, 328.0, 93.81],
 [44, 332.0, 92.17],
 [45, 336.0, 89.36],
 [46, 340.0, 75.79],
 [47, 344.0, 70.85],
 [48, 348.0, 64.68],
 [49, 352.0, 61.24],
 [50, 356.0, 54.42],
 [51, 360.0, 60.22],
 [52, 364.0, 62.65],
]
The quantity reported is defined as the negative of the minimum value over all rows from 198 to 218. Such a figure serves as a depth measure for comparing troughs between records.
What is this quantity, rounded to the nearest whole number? -75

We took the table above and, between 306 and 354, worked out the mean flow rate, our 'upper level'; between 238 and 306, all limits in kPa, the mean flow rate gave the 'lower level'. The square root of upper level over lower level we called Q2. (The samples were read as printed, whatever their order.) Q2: 0.98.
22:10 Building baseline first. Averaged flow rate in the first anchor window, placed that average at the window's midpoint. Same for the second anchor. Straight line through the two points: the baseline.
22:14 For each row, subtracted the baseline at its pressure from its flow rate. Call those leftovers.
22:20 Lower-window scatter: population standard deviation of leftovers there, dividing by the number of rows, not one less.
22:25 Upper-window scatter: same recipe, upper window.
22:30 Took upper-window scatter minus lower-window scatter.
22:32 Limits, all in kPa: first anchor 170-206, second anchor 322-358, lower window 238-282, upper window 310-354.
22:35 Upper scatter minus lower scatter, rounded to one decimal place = 13.6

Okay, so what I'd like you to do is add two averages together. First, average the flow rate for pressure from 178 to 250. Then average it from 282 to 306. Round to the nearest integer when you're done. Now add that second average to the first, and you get 181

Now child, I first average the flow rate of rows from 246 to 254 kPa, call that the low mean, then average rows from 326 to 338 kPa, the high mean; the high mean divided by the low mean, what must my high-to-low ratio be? 1.05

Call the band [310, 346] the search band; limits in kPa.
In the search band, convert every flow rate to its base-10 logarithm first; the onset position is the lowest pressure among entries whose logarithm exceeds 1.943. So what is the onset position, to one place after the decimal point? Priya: 312.0 kPa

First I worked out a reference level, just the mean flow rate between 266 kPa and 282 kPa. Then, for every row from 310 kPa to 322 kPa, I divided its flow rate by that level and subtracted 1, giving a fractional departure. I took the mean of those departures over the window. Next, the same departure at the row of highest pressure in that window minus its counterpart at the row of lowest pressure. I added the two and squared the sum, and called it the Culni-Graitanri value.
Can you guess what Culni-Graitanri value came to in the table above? 0.0234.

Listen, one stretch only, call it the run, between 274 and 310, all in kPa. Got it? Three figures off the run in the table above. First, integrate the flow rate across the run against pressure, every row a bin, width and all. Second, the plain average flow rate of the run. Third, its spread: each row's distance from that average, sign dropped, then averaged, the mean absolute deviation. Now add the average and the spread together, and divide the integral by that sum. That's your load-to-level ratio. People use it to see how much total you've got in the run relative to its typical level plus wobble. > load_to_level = 33.5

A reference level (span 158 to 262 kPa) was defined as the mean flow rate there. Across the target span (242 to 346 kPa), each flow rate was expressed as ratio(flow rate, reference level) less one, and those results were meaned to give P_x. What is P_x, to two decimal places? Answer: 0.15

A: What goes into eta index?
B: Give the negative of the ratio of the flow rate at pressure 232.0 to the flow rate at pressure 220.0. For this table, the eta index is -1.05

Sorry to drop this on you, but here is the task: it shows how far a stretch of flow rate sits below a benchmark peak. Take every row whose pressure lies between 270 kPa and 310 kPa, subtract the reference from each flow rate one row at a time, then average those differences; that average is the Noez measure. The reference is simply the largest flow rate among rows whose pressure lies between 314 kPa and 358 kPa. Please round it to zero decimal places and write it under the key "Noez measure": -7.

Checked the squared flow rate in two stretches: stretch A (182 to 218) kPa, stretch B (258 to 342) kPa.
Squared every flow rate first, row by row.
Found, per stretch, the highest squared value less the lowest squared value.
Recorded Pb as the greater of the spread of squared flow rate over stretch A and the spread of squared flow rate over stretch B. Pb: 6246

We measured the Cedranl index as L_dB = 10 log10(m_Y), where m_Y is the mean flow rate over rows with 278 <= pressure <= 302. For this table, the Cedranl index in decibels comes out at 19.9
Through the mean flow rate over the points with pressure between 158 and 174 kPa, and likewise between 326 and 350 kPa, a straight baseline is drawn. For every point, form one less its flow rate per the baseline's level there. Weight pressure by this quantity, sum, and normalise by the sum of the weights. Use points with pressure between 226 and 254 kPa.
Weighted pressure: 244.1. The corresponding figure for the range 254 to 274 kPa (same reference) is 264.7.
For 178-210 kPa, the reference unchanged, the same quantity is 196.0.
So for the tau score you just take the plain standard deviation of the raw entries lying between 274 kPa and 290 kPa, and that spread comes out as 4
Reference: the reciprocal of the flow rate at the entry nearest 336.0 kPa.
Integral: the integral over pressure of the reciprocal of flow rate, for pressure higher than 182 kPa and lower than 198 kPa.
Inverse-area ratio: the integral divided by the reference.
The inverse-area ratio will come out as 18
